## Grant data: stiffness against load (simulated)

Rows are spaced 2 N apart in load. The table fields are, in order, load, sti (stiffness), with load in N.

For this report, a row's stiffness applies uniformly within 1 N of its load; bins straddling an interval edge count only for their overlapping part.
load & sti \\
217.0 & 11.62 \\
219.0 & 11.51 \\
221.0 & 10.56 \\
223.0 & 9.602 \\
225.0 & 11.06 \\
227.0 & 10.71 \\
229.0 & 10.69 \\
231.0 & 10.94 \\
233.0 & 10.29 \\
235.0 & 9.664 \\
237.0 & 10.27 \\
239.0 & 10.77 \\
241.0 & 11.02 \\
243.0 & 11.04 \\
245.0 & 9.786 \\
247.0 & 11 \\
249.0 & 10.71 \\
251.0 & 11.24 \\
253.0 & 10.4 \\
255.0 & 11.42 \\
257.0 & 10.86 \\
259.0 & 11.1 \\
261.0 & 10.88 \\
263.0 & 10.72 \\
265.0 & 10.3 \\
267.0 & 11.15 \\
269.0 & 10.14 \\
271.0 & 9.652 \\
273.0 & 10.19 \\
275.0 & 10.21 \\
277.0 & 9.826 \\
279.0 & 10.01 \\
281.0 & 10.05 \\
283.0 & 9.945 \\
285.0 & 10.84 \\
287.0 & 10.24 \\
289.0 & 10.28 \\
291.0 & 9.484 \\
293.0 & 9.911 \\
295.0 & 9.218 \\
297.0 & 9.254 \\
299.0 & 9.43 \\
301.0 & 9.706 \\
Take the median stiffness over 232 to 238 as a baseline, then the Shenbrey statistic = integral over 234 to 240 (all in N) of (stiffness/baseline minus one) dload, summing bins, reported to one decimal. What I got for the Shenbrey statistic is 0.0 N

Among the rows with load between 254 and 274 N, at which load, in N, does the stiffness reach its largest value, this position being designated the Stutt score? 255.0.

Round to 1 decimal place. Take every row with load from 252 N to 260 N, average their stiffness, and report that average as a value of 10.9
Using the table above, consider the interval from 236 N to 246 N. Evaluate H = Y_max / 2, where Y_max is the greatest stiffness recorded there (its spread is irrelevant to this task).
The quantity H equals 5.52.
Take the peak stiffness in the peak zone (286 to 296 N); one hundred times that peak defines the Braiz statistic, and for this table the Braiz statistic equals 1028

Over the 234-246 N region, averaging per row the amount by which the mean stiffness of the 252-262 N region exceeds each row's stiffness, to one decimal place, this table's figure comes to 0.5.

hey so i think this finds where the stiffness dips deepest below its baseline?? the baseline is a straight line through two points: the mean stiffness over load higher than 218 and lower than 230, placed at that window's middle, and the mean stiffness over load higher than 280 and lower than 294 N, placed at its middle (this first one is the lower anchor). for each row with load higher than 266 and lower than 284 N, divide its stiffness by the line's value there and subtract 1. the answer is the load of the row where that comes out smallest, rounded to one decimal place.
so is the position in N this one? 271.0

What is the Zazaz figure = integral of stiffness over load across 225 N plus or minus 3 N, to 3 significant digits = 62.7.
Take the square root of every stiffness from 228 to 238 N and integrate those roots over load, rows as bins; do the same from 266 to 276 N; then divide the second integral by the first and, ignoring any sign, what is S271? 0.99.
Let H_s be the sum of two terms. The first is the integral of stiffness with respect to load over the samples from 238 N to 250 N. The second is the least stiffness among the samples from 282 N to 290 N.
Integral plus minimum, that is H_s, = 139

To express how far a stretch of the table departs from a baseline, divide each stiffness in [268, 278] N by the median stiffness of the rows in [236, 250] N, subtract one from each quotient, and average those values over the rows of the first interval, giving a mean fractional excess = -0.071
